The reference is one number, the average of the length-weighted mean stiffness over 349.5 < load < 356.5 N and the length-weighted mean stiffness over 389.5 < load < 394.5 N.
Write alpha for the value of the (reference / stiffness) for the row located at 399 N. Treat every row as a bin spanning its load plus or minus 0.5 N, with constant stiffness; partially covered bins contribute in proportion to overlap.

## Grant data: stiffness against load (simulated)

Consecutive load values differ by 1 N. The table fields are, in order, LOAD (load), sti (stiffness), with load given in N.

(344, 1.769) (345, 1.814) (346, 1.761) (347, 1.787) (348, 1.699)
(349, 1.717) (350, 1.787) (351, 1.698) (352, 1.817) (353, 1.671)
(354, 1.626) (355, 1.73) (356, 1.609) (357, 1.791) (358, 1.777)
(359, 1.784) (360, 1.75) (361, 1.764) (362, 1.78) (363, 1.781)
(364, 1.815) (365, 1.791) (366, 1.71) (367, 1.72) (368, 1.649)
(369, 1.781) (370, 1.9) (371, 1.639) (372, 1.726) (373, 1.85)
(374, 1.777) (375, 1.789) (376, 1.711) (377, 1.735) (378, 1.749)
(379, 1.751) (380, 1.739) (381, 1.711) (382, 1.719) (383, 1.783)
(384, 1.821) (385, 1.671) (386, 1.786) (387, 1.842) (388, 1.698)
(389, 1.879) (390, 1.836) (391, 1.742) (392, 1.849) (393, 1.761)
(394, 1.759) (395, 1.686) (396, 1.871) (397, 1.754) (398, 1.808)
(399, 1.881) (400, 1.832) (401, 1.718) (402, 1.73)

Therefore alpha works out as 0.93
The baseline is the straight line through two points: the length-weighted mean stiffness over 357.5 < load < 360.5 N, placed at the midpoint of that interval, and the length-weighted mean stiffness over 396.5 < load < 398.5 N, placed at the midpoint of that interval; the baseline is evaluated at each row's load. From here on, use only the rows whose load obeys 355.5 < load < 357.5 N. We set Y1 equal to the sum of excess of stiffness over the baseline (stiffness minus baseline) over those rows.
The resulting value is -0.14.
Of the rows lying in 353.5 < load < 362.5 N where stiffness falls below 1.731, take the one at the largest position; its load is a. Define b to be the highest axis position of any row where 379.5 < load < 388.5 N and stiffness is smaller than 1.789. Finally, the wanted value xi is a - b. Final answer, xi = -32 N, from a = 356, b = 388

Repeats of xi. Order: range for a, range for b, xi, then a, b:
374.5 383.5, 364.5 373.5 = 10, 382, 372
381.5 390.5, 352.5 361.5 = 27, 388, 361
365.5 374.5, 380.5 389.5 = -16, 372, 388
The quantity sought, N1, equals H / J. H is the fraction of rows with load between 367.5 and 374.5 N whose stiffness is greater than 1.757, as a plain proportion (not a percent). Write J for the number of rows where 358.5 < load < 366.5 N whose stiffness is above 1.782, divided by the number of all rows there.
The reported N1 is 1.5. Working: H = 0.57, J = 0.375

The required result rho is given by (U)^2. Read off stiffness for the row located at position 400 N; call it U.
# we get 3.4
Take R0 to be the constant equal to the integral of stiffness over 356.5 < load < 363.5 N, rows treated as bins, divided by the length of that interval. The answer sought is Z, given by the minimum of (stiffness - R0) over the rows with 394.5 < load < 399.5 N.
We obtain -0.089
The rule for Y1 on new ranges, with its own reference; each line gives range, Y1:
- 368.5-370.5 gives 0.13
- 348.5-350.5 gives -0.03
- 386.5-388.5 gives -0.02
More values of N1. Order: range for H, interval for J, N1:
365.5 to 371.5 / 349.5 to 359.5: 0.8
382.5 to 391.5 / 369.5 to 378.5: 2.0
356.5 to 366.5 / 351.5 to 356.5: 4.0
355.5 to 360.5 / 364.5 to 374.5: 2.0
